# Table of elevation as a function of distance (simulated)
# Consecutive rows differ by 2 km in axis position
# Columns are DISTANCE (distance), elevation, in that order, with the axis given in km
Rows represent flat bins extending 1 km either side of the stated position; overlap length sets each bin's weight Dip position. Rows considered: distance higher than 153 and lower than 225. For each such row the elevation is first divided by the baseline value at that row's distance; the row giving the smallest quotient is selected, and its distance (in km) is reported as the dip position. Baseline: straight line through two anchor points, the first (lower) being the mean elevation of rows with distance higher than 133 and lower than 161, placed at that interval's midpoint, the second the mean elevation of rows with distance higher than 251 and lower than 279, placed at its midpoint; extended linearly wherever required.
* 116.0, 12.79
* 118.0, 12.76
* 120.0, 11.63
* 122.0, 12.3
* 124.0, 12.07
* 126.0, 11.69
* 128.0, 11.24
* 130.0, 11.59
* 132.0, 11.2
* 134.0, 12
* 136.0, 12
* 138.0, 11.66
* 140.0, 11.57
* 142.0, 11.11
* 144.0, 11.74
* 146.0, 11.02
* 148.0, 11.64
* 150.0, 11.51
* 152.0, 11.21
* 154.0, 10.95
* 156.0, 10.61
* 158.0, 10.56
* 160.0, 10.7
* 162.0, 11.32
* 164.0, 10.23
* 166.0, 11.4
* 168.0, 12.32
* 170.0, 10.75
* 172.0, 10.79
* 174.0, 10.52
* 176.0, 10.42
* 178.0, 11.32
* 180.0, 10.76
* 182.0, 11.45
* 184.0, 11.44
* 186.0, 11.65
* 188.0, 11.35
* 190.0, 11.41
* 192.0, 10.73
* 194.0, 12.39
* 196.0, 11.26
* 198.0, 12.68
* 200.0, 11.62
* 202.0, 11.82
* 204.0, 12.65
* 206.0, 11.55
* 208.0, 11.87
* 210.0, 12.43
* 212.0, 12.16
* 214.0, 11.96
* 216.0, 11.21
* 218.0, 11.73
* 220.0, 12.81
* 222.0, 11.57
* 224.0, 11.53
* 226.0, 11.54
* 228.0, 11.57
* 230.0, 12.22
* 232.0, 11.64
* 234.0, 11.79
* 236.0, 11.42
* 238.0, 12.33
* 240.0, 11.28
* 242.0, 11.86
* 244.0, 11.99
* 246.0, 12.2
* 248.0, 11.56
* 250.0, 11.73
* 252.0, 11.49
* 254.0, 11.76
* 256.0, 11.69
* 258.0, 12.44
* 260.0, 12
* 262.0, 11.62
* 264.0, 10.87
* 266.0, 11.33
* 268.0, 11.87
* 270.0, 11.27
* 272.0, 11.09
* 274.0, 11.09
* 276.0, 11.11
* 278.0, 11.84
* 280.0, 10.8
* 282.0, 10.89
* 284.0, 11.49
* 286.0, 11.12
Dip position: 164.0 km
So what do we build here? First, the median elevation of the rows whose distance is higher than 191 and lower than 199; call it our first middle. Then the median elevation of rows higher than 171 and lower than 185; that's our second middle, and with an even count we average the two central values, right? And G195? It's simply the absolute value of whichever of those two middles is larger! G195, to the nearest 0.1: 11.8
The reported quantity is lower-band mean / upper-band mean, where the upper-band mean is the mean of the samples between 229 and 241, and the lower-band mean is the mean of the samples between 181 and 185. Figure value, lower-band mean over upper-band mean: 0.97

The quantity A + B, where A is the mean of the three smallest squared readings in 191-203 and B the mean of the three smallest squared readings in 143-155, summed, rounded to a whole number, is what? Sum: 248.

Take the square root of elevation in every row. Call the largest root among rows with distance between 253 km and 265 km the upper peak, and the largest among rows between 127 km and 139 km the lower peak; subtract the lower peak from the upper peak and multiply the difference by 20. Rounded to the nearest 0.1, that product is 1.3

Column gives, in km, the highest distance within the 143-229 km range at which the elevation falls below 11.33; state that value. 216.0 km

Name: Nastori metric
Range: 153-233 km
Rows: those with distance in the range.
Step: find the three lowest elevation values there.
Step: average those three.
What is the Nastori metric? 10.4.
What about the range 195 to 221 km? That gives 11.3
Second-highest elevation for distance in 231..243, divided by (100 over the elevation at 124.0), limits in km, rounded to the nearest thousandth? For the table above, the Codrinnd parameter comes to 1.432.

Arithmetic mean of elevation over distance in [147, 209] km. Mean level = 11.3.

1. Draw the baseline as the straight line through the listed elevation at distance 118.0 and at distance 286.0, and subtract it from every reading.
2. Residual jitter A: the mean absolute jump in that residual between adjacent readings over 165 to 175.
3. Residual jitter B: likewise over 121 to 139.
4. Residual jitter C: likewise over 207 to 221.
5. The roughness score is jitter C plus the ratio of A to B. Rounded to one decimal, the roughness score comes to 2.5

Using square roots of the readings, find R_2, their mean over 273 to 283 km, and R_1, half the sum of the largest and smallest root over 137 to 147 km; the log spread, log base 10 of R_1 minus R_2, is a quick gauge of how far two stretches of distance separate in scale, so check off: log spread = -1.46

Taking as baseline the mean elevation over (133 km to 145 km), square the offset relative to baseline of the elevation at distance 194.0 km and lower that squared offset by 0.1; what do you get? 0.40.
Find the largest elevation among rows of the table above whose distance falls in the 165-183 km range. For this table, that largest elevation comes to 12.32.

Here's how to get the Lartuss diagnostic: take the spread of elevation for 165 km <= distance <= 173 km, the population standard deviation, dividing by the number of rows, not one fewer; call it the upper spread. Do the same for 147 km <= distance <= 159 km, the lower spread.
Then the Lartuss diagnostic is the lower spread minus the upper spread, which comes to -0.2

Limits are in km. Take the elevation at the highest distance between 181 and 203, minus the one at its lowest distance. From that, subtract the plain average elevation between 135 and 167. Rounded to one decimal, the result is -10.8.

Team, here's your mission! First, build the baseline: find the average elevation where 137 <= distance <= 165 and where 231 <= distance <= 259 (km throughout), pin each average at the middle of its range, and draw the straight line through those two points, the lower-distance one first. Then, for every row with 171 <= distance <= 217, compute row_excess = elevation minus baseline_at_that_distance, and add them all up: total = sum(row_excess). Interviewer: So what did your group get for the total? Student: 2.4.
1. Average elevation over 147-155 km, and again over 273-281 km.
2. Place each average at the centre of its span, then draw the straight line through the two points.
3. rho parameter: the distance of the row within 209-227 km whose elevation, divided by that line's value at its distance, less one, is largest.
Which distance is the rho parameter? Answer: 220.0 km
